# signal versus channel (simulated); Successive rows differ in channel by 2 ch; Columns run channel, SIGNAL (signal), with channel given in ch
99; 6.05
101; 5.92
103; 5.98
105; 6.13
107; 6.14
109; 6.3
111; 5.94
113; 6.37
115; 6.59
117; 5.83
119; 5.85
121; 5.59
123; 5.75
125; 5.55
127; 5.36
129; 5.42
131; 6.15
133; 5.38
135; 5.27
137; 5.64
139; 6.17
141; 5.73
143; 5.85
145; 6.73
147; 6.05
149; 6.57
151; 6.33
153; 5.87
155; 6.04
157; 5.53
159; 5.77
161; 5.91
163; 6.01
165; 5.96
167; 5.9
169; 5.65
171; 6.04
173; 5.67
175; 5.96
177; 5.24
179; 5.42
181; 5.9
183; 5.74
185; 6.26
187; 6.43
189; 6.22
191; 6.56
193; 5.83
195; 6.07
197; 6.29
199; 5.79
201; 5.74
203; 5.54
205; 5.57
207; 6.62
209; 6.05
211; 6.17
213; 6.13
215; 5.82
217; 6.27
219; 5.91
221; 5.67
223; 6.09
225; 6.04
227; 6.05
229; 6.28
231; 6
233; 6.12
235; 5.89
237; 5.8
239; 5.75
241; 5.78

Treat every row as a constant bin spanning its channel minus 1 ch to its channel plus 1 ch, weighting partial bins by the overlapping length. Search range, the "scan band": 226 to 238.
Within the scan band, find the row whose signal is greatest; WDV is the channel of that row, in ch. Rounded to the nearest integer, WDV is 229 ch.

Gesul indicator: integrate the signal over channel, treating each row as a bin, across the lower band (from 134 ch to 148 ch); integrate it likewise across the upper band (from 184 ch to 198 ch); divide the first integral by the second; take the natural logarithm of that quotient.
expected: -0.05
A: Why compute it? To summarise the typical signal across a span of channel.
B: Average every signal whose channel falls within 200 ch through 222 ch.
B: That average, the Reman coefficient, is 5.95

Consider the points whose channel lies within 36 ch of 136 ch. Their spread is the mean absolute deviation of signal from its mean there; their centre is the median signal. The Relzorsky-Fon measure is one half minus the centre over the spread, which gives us -21.7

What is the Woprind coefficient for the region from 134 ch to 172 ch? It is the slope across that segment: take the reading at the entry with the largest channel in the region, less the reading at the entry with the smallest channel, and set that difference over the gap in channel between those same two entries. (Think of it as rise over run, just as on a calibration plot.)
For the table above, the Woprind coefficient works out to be 0.021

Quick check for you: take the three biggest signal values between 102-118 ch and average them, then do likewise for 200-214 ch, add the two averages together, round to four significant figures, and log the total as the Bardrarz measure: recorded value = 12.73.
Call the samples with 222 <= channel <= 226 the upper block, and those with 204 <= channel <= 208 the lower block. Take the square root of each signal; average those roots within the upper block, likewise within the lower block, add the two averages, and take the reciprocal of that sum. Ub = 0.203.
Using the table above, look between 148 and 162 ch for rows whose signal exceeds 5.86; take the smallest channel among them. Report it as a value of 149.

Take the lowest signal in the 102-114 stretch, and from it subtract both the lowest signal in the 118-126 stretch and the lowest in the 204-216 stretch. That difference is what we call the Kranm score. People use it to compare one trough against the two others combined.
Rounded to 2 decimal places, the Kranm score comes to -5.18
